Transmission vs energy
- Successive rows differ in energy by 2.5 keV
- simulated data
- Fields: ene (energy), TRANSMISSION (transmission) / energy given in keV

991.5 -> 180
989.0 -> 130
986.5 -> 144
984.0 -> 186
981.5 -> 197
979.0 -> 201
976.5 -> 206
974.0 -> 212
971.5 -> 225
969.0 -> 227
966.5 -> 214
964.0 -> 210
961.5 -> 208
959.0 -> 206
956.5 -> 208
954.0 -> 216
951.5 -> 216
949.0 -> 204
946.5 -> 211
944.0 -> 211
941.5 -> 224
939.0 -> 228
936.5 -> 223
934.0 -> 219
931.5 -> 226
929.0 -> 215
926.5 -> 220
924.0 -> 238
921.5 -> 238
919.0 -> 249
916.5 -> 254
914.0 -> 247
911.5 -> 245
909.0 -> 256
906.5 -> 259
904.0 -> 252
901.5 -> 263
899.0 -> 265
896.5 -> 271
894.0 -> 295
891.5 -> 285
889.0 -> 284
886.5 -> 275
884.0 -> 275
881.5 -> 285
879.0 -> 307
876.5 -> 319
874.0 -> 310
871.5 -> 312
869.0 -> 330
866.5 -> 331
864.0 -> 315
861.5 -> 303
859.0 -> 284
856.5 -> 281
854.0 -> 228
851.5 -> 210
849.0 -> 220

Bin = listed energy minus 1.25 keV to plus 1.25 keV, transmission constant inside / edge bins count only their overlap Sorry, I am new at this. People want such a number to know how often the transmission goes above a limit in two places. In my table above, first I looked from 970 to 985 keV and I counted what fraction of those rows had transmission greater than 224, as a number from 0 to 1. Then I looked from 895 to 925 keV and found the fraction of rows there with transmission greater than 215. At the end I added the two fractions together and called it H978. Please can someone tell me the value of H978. 1.2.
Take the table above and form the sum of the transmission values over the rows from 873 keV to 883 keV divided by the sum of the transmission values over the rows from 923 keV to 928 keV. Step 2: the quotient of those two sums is 2.7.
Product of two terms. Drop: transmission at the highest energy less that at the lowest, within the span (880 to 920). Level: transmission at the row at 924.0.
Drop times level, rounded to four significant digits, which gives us -8568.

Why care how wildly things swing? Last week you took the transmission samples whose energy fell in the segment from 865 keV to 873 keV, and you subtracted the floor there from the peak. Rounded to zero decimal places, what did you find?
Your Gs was 19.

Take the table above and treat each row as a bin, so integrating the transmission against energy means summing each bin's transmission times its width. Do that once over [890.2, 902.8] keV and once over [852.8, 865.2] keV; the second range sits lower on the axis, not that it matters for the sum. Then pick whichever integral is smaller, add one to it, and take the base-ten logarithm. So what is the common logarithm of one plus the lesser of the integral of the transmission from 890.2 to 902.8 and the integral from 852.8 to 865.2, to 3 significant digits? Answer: 3.54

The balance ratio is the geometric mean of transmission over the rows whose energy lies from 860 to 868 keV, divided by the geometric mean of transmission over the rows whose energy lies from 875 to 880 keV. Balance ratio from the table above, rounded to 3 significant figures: 1.01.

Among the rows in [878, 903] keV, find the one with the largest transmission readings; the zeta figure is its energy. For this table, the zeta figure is 879.0 keV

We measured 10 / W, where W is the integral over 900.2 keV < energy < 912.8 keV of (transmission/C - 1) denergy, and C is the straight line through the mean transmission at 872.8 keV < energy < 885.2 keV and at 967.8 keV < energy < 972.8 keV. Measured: -10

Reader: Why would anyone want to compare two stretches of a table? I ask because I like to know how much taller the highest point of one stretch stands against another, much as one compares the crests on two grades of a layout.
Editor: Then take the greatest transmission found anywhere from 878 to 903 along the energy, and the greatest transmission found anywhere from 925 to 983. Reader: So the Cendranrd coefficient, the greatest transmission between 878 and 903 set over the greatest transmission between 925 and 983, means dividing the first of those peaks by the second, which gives 1.35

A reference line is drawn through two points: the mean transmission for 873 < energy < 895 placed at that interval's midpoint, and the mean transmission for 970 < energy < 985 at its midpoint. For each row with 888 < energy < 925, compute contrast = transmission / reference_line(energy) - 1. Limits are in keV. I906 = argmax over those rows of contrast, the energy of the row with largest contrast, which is 894.0 keV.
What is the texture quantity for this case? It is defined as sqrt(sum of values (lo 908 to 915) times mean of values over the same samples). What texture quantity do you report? 432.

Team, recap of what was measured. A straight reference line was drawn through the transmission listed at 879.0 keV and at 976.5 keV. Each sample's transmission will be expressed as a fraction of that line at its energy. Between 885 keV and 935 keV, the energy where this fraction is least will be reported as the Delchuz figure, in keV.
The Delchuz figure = 929.0 keV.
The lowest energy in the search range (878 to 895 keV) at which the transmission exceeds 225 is 879.0 keV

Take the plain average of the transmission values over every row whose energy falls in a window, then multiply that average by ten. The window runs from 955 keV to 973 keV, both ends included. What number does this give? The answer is 2140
